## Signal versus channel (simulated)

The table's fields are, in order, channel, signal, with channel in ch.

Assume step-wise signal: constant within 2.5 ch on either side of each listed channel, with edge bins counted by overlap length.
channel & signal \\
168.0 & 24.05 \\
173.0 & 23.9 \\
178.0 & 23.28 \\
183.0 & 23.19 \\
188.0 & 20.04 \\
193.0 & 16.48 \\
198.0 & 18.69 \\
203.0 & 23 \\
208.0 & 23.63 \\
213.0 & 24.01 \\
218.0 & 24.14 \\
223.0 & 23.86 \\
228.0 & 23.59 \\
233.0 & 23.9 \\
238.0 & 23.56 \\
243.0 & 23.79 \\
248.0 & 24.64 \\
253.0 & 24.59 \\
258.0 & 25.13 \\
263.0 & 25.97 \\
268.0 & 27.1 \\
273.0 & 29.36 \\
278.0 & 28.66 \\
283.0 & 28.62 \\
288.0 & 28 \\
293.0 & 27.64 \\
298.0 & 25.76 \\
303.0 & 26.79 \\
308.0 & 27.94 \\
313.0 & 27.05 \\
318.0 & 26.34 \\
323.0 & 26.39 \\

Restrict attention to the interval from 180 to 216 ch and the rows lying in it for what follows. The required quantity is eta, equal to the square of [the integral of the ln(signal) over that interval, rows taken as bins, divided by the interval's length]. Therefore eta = 9.3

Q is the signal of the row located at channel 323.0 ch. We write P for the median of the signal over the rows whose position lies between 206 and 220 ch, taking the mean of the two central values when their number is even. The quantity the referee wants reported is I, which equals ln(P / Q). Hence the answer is -0.09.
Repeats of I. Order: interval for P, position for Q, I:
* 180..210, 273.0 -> -0.31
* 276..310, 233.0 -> 0.16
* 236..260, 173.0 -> 0.03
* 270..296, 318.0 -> 0.08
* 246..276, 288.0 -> -0.09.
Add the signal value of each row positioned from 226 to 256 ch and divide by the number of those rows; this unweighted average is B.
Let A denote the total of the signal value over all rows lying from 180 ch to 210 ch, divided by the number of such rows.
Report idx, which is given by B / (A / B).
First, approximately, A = 20.8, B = 24.0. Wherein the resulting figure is 27.7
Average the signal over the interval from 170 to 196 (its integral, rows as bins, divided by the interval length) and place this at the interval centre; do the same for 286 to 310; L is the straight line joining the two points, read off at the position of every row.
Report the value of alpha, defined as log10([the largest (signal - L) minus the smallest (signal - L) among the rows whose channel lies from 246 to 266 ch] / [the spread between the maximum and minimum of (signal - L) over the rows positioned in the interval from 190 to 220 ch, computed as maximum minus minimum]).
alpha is -0.9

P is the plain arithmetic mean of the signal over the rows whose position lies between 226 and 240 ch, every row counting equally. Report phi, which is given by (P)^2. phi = 561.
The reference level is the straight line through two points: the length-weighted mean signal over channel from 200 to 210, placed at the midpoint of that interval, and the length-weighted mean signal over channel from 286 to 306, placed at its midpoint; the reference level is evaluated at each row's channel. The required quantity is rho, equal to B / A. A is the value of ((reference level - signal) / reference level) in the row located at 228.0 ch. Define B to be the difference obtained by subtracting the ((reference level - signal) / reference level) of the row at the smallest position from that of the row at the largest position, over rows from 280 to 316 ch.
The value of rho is 5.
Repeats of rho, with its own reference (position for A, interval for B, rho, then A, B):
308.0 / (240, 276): 12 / -0.01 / -0.17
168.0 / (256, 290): 0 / -0.12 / -0.06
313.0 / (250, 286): -4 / 0.03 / -0.10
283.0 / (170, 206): -1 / -0.08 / 0.10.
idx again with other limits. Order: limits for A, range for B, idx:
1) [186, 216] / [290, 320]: 34.6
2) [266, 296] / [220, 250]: 20.2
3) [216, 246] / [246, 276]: 28.7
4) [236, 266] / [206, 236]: 23.1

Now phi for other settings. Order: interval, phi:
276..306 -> 761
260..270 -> 704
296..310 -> 720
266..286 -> 809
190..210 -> 418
